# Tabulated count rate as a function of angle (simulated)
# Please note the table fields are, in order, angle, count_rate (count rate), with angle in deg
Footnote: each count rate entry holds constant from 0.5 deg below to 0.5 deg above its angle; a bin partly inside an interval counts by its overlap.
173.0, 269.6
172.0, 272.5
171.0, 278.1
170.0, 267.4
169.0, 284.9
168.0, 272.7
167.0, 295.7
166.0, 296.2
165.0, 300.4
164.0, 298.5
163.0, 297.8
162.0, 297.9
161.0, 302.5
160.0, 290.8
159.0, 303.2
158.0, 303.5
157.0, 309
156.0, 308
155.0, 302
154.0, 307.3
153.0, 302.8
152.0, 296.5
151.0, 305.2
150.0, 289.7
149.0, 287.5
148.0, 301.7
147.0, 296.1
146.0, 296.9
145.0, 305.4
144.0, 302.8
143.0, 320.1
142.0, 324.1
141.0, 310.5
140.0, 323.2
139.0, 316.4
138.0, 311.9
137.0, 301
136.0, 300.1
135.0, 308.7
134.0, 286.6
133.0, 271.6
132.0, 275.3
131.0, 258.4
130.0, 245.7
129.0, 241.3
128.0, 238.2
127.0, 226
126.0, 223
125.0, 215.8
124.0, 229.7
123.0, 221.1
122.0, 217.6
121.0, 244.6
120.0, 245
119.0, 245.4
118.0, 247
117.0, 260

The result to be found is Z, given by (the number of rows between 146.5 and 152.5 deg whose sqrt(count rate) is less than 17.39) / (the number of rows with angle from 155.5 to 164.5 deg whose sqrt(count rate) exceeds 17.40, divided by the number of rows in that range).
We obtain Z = 11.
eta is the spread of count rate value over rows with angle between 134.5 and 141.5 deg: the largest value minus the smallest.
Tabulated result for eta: 23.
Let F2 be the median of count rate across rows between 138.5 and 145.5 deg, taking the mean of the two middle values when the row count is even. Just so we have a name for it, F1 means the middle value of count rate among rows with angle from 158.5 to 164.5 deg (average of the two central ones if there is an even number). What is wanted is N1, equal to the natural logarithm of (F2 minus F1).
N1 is 3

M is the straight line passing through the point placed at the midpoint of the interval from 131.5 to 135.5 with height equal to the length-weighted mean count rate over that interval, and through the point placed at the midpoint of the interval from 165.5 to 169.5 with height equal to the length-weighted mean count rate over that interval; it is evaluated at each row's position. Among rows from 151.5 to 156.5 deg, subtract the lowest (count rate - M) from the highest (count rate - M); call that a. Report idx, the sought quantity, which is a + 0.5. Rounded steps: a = 11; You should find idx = 12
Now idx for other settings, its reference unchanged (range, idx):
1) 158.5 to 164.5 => 13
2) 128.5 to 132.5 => 34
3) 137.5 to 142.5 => 14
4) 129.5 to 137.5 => 63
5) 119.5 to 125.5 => 30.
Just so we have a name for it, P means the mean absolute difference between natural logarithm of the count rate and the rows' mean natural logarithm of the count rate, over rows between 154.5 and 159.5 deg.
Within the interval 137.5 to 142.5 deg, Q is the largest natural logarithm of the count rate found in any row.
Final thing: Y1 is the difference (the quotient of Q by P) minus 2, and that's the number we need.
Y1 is 655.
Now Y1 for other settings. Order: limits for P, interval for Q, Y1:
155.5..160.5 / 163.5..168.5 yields 350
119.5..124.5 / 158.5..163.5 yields 124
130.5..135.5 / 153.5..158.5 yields 114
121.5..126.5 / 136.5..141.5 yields 325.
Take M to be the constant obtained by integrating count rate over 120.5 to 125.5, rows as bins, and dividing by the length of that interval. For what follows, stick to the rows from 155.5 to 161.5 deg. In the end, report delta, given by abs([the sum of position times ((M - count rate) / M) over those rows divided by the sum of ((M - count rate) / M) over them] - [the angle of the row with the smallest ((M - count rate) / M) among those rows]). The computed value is 1.4 deg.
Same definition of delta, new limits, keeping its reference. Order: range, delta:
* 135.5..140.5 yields 1.9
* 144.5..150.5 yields 2.4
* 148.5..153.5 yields 0.1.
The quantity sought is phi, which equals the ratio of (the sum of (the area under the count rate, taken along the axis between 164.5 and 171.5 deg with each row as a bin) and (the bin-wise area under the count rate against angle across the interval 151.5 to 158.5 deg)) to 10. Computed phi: 412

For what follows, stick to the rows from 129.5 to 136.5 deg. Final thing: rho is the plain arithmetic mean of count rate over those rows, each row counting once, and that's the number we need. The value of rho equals 278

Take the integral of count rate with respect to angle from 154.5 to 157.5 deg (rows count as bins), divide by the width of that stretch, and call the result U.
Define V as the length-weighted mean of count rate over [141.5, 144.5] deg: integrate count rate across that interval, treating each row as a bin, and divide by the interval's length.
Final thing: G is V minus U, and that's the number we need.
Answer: 9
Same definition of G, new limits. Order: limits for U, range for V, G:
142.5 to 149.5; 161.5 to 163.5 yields -4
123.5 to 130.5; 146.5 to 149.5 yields 64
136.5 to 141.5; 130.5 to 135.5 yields -32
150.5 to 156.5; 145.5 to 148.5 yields -5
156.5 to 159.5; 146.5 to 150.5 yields -11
